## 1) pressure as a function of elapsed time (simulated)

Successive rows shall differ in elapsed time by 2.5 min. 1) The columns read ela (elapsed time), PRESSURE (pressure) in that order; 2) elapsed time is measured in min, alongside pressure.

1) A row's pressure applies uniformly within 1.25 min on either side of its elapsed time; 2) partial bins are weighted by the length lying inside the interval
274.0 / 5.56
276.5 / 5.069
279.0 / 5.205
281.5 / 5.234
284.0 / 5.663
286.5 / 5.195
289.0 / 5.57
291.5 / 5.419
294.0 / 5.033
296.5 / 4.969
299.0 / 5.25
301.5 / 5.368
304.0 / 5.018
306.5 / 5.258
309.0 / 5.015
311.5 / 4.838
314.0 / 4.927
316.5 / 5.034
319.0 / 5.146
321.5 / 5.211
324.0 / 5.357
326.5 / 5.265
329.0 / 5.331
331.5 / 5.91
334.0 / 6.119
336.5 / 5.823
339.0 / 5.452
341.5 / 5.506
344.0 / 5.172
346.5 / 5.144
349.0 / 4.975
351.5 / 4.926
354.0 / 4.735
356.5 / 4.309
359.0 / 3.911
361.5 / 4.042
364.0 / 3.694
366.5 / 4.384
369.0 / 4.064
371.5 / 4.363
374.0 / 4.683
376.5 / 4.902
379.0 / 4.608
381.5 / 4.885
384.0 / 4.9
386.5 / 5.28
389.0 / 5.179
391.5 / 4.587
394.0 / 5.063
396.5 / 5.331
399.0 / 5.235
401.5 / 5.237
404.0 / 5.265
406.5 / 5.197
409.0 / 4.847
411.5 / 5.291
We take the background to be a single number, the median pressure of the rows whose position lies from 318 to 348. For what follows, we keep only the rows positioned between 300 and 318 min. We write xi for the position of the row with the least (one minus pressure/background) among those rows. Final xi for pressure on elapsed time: 301.5 min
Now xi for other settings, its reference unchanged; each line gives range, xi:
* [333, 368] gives 334.0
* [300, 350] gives 334.0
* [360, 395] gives 386.5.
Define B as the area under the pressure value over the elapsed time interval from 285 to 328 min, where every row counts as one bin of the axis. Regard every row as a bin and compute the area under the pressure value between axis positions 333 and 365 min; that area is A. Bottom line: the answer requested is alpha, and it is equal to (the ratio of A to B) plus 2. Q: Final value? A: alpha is 2.71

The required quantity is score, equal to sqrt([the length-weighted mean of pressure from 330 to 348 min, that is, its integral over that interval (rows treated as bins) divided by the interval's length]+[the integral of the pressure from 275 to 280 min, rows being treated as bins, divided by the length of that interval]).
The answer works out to 3.28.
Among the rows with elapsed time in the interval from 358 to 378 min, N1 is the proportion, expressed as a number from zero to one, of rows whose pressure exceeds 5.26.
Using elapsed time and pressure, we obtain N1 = 0.00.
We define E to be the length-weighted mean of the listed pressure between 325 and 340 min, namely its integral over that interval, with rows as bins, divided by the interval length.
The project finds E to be 5.6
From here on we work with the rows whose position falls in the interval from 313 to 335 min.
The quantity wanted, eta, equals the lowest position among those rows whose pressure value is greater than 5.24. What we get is 324.0 min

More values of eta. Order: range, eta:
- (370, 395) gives 386.5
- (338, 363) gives 339.0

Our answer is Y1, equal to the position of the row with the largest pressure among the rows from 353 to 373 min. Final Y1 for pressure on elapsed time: 354.0 min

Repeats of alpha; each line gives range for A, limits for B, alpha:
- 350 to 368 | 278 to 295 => 2.85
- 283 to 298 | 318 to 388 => 2.23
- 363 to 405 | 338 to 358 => 4.02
